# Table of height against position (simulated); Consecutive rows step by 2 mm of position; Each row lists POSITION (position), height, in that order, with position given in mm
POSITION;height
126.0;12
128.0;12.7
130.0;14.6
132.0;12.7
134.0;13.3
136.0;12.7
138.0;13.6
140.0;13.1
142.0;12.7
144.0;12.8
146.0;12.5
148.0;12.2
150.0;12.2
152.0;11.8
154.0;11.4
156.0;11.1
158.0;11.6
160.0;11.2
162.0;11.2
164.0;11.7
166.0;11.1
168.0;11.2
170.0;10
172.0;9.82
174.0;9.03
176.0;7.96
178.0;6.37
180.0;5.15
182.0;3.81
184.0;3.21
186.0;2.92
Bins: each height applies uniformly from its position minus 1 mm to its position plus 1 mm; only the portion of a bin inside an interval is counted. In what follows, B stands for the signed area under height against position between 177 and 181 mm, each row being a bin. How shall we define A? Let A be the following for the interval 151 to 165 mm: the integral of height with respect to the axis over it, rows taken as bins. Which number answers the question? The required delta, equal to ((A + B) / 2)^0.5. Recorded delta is 9.6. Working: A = 160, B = 23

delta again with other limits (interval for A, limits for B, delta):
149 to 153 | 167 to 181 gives 9.1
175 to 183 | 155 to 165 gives 8.9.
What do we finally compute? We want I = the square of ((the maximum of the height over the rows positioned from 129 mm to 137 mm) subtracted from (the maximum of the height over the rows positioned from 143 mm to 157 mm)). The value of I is 3.2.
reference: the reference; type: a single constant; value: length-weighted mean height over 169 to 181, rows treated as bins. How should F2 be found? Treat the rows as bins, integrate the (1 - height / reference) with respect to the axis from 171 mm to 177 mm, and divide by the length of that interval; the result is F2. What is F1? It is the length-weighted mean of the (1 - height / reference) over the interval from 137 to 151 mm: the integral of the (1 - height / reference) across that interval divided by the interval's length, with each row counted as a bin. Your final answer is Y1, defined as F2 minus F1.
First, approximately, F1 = -0.58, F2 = -0.11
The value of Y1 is 0.47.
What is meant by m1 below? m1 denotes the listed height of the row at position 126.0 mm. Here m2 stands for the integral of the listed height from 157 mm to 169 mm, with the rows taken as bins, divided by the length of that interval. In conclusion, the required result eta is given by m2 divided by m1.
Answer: 0.94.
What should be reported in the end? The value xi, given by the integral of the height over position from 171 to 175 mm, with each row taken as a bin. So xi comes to 38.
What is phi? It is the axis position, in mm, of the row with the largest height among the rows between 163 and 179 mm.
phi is 164.0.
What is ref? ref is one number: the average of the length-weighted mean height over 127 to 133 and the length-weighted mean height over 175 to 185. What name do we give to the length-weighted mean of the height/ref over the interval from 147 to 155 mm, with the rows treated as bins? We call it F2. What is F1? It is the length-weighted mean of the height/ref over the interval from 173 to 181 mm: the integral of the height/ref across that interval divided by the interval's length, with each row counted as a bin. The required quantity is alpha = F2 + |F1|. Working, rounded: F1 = 0.8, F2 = 1.3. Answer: 2.04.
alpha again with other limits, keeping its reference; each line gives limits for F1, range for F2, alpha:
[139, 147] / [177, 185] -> 1.87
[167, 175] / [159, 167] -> 2.29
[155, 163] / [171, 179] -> 2.10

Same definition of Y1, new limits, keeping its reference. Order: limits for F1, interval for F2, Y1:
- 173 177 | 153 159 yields -0.36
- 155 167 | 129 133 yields -0.29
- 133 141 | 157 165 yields 0.22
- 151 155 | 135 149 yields -0.15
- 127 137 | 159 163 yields 0.25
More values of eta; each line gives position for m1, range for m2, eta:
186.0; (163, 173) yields 3.69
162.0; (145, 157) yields 1.06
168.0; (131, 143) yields 1.16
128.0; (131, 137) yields 1.02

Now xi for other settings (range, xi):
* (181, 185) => 14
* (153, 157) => 45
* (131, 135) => 52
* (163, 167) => 46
